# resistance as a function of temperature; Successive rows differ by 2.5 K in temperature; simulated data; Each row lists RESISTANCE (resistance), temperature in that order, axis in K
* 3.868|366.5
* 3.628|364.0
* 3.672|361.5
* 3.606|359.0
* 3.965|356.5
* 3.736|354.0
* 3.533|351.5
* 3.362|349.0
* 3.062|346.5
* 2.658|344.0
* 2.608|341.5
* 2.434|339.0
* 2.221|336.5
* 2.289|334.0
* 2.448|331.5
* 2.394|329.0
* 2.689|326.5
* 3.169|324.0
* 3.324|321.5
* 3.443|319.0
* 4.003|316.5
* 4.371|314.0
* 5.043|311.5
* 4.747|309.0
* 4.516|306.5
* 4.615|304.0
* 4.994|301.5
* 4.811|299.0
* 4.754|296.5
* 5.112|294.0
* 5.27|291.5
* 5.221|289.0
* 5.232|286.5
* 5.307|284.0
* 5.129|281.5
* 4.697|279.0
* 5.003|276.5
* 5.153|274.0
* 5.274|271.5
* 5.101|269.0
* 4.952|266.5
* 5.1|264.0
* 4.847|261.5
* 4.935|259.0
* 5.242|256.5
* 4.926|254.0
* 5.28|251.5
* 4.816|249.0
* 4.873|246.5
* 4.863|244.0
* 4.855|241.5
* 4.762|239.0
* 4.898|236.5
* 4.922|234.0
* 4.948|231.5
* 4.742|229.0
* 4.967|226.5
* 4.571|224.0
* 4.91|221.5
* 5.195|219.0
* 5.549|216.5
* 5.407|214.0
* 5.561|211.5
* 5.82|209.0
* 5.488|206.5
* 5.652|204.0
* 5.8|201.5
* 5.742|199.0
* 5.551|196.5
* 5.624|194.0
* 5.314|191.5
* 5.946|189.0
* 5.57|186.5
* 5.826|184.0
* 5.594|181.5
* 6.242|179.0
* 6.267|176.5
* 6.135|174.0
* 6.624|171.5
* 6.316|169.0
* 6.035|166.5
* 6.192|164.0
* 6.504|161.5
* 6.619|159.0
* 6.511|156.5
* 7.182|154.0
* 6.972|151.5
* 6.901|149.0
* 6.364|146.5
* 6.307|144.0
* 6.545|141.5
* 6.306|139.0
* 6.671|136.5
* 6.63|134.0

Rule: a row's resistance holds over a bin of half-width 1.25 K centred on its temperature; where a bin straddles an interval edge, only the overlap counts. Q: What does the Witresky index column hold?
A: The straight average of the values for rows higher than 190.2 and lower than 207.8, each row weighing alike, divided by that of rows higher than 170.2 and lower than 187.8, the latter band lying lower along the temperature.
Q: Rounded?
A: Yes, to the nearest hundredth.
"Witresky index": 0.93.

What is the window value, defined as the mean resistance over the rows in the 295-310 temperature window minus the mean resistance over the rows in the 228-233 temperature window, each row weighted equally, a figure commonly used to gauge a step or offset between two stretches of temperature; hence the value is -0.1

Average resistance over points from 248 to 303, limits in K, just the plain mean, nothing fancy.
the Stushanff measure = 5.1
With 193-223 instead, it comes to 5.5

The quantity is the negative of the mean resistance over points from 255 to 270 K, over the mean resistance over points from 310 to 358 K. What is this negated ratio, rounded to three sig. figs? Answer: -1.57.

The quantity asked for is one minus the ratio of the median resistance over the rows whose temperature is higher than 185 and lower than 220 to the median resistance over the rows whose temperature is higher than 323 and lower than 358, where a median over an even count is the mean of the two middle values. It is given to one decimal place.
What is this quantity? -1.1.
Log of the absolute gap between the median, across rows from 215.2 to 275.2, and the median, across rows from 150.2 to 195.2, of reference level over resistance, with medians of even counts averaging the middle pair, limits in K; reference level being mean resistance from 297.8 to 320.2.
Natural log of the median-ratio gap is -1.7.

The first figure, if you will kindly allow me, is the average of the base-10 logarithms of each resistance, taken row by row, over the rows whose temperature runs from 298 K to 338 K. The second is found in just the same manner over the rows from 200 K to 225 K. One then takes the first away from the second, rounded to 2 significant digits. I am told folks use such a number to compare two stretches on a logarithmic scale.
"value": 0.18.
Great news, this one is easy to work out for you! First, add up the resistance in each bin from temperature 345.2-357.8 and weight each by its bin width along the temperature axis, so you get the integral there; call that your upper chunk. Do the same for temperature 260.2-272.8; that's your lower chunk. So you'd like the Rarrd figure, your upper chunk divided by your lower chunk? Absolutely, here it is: 0.70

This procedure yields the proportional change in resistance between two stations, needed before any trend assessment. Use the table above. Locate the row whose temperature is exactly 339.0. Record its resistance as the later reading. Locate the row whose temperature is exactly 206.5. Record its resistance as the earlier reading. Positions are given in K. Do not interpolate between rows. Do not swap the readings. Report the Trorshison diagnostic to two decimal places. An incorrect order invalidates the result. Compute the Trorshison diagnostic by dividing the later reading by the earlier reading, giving 0.44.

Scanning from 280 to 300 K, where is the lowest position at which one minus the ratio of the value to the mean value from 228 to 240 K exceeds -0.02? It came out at 296.5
